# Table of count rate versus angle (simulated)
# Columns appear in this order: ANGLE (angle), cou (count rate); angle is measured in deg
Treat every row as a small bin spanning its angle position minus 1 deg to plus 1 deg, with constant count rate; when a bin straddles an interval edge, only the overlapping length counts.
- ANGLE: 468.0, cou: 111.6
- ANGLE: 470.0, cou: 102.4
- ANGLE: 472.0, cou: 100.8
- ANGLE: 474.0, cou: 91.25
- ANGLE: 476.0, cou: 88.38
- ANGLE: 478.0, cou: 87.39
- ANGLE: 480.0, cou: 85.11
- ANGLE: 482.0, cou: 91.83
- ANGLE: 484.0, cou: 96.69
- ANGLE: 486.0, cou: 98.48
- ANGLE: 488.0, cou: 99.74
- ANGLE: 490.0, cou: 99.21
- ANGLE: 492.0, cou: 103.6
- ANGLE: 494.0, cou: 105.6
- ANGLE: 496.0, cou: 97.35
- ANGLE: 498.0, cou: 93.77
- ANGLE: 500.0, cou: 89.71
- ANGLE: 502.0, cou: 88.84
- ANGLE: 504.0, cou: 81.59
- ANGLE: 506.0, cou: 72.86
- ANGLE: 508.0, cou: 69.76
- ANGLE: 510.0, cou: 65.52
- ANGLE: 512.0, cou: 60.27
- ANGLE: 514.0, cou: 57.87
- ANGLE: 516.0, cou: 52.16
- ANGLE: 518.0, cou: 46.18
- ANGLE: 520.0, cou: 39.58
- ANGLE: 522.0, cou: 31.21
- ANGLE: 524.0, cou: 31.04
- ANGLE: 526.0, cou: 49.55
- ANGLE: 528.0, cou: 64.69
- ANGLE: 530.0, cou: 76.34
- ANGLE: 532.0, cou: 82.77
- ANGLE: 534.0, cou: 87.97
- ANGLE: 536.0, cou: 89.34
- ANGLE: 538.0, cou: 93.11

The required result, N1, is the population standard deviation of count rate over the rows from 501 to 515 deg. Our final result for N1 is 10.4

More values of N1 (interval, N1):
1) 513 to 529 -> 11.3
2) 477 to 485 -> 4.4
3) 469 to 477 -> 6.0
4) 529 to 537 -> 5.1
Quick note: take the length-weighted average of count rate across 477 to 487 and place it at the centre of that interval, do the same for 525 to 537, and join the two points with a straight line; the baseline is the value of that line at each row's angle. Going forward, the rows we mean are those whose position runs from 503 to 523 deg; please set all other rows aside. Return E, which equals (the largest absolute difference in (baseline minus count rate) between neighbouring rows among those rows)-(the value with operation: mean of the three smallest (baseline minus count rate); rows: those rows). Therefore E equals -1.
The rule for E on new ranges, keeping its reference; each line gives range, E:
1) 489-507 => 22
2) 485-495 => 19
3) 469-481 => 12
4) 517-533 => 18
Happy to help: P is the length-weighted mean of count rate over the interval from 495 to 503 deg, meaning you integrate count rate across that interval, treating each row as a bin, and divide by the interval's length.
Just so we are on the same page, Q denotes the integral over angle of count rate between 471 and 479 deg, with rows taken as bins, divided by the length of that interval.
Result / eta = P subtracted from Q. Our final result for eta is 0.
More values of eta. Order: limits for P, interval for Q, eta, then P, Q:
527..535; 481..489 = 19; 78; 96.7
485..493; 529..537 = -16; 100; 84.1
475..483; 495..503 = 4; 88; 92.4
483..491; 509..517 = -40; 99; 59.0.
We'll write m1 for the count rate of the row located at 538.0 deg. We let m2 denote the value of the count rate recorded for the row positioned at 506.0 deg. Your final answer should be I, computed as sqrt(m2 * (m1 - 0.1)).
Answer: 82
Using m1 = 93.11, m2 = 72.86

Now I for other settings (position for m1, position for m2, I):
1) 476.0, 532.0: 85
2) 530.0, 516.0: 63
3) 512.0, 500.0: 73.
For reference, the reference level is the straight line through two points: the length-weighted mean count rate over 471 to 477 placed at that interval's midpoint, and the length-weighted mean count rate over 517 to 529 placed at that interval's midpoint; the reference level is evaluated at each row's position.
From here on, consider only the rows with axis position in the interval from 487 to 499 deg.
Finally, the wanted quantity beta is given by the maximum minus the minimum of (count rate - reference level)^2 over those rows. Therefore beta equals 633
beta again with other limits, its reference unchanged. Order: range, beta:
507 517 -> 115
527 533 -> 1644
